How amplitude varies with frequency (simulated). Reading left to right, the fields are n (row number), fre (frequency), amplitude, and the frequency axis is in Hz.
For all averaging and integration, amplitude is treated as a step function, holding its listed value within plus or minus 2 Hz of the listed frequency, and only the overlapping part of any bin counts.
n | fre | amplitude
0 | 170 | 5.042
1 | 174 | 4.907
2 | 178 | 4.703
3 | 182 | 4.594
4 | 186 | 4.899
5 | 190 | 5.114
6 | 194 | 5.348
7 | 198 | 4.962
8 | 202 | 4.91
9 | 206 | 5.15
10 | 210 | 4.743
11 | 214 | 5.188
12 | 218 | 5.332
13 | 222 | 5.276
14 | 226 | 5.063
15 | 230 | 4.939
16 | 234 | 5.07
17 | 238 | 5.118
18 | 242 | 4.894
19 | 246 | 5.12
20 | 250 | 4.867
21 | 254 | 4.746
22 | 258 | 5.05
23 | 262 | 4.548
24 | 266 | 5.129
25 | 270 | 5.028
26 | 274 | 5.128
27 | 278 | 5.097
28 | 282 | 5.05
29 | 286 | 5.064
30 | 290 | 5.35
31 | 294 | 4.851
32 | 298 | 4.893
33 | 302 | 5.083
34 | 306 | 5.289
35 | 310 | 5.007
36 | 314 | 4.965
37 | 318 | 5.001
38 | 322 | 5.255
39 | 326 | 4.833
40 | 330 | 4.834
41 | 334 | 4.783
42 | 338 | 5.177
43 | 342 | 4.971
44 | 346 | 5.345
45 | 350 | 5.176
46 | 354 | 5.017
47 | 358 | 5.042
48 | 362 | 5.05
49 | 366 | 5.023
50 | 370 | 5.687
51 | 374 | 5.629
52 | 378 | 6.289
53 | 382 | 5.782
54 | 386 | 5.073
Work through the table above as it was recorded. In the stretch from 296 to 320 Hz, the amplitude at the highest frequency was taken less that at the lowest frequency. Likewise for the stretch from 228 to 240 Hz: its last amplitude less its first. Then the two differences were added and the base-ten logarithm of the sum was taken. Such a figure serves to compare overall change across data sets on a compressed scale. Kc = -0.54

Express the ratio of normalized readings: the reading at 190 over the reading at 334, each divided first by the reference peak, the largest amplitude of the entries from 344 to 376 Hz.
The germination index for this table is 1.07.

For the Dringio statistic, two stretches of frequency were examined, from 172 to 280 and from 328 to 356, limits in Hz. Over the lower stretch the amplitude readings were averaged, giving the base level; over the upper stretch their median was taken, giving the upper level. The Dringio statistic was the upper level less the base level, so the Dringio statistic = 0.020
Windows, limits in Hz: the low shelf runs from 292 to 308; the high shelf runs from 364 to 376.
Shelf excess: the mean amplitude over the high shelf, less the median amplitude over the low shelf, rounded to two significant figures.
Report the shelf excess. 0.46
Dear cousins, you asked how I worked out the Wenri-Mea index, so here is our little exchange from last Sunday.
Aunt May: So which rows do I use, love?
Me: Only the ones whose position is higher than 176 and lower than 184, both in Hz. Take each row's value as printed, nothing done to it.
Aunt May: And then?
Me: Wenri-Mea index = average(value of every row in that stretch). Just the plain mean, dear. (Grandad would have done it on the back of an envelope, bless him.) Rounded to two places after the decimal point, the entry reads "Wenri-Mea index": 4.65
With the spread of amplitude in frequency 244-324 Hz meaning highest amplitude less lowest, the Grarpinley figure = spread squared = 0.6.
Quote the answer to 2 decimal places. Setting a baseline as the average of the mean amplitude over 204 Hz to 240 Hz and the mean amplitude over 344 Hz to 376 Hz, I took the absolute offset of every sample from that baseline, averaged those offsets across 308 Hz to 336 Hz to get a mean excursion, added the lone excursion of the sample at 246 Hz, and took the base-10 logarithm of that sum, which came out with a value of -0.53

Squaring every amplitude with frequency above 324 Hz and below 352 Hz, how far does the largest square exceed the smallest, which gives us 5.7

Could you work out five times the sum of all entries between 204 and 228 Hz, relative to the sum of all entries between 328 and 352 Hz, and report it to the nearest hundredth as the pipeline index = 5.08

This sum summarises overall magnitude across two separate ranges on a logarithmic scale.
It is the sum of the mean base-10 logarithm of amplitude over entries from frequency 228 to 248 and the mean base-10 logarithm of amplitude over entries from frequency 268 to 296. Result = 1.41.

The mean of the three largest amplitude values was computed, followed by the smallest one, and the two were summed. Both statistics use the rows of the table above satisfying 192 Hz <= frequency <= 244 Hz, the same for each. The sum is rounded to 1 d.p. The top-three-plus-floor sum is 10.1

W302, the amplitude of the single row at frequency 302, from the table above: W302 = 5.083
